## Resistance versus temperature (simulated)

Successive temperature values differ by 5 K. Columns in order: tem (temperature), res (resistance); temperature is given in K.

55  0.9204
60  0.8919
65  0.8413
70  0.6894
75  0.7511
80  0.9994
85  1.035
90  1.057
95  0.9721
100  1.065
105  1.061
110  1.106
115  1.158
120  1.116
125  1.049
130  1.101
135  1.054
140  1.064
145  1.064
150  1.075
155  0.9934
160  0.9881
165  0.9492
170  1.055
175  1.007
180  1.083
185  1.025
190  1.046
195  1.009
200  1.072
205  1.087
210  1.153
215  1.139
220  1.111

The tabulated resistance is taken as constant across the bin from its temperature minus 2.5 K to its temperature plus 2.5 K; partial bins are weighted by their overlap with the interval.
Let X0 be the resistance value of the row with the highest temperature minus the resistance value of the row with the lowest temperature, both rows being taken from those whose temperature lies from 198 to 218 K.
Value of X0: 0.07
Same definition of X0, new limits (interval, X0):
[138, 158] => -0.07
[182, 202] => 0.05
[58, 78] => -0.14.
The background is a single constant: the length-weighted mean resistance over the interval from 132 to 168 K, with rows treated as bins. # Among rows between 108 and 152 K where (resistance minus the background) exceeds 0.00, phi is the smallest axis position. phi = 110 K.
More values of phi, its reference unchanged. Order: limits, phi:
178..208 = 180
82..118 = 85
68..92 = 85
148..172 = 150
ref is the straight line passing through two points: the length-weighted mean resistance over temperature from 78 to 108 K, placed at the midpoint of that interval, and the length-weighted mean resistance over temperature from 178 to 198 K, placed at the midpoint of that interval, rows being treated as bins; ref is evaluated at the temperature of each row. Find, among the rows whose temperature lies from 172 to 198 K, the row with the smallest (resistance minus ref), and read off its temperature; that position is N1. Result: 175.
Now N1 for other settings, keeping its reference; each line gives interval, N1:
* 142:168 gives 165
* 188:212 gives 195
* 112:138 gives 125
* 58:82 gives 70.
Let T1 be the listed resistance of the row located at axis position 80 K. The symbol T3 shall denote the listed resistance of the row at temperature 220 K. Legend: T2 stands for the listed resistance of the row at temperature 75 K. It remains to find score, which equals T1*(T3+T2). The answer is 1.86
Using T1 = 0.9994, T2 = 0.7511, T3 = 1.111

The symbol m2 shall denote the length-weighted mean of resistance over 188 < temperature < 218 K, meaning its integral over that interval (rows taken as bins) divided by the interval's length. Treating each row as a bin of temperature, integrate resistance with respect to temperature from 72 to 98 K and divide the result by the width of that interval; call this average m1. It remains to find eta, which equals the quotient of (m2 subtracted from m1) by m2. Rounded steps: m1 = 0.96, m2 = 1.09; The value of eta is -0.12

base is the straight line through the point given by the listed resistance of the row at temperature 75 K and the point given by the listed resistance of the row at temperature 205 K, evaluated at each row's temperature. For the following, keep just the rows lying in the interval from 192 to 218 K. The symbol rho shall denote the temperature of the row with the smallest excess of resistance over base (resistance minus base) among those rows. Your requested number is 195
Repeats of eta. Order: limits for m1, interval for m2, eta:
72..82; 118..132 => -0.21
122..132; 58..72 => 0.33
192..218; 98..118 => -0.01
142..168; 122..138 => -0.05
